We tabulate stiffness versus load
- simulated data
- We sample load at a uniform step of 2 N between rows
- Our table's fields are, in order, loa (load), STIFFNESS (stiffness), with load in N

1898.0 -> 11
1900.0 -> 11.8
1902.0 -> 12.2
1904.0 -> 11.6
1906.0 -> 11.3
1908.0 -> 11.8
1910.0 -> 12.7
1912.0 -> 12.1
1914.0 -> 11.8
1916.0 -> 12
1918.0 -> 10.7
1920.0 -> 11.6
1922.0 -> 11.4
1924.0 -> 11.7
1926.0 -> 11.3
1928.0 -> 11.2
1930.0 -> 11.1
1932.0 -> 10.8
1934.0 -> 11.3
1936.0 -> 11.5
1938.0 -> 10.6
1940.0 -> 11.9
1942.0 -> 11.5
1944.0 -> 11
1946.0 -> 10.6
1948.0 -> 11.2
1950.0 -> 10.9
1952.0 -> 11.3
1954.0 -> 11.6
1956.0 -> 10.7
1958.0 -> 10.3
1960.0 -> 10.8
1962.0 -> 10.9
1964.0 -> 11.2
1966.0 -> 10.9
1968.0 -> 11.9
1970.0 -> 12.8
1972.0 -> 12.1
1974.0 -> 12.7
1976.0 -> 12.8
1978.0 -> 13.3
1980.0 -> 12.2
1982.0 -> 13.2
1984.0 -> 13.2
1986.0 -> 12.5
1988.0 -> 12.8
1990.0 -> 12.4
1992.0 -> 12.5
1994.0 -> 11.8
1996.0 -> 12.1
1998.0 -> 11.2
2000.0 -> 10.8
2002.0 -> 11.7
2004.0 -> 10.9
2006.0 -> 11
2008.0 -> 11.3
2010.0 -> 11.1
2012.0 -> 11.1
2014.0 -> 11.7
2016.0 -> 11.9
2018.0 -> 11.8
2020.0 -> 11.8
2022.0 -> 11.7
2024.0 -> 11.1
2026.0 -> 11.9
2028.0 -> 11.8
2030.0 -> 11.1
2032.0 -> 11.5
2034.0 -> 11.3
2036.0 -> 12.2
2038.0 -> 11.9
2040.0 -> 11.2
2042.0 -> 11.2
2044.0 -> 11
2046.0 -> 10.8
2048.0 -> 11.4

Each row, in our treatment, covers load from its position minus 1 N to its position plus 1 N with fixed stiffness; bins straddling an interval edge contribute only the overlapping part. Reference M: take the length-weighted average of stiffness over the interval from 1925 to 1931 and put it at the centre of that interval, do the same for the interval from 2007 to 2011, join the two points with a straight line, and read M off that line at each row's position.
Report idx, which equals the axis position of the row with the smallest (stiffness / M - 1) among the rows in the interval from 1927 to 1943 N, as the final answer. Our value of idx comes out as 1938.0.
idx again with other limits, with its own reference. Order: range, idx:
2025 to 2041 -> 2030.0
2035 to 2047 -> 2046.0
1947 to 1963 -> 1958.0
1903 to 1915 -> 1906.0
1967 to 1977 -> 1968.0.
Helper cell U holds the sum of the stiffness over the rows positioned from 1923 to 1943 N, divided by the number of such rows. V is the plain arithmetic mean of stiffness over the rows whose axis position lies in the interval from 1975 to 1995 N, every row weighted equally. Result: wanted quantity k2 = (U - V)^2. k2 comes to 1.9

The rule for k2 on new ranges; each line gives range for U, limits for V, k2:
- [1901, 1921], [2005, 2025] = 0.1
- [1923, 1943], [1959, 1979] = 0.4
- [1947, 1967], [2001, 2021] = 0.2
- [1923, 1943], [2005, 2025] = 0.0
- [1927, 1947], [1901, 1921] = 0.4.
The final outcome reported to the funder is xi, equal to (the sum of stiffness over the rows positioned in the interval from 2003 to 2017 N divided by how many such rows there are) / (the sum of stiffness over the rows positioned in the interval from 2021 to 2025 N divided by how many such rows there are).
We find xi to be 0.990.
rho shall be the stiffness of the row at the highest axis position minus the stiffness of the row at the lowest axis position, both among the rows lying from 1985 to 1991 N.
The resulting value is -0.1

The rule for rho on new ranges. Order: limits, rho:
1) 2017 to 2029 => 0.0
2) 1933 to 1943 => 0.2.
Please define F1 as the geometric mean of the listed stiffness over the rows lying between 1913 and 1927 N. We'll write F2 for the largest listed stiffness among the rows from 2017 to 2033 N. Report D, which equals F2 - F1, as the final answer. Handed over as 0.4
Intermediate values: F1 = 11.5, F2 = 11.9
